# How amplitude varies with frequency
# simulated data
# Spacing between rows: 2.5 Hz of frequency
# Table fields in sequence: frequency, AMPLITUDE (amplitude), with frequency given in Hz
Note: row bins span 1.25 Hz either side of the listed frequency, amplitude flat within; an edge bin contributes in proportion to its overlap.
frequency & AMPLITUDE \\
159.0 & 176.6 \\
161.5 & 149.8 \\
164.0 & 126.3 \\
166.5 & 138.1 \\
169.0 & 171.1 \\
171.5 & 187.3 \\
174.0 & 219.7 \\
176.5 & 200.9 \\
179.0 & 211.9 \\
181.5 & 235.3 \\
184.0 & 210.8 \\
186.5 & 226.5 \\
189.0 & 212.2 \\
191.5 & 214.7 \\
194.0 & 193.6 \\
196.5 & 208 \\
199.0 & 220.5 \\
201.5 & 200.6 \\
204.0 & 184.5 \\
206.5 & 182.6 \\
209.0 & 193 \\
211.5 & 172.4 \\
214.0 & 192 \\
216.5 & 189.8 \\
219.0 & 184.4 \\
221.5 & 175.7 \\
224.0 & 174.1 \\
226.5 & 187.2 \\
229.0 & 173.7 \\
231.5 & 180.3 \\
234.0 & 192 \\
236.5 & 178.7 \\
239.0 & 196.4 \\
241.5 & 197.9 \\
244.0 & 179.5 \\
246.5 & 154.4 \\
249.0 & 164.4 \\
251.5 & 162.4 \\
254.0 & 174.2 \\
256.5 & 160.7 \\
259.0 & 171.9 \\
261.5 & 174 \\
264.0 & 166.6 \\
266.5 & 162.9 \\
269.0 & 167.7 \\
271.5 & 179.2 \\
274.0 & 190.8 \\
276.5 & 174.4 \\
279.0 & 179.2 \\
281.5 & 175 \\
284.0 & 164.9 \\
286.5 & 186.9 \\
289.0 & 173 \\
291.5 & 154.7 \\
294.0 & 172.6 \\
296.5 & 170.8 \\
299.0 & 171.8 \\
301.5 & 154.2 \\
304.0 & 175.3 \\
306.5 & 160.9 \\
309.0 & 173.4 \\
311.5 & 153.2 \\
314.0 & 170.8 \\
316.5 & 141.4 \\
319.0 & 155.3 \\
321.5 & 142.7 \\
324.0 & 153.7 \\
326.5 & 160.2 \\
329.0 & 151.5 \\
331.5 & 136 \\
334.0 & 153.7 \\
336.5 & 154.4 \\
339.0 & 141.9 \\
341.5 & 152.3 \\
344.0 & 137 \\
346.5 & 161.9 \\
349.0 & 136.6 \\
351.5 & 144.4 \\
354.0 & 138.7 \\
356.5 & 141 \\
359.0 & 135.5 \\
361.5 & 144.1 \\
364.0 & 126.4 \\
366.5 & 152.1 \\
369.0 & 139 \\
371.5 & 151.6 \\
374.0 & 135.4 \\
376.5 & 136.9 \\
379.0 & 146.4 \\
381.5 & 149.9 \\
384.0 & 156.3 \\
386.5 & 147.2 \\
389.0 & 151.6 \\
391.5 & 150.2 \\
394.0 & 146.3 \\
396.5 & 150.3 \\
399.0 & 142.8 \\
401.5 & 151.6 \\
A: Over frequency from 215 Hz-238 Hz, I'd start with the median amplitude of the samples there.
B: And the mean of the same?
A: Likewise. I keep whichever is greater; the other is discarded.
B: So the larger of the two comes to 182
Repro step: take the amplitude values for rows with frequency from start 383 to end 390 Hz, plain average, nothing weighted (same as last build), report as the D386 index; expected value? 152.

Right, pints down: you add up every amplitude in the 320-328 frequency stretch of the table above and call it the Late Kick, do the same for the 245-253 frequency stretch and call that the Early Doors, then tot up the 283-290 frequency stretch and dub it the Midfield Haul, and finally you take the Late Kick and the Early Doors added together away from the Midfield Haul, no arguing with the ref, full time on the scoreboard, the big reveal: -413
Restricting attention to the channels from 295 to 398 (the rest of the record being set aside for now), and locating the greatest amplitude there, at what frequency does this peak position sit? 304.0 Hz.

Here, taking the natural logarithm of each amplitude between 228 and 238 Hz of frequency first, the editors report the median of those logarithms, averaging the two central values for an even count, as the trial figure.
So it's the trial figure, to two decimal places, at 5.19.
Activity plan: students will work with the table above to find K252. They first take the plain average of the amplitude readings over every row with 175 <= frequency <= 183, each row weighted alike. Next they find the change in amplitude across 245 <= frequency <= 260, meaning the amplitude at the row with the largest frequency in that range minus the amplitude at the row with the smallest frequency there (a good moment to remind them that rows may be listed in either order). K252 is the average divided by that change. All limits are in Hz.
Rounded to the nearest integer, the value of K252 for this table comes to 12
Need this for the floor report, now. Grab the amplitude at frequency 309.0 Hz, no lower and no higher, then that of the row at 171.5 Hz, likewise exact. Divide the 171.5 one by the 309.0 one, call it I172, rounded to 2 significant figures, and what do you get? 1.1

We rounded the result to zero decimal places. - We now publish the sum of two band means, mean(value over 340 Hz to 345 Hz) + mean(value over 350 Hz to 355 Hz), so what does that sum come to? 286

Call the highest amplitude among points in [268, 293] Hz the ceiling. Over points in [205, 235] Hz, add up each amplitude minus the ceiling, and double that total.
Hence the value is -185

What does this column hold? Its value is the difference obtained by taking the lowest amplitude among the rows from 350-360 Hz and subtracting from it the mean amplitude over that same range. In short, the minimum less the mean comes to -4.4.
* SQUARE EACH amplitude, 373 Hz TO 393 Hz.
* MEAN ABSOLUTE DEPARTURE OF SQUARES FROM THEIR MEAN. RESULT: 1556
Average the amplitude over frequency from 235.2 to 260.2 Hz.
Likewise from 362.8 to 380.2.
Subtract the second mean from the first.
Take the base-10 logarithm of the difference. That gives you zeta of 1.52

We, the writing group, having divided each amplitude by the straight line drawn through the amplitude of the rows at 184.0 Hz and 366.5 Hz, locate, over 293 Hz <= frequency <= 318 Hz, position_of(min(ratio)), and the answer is 316.5 Hz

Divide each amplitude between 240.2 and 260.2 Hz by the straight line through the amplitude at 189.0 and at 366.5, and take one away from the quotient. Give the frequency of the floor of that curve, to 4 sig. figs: 246.5 Hz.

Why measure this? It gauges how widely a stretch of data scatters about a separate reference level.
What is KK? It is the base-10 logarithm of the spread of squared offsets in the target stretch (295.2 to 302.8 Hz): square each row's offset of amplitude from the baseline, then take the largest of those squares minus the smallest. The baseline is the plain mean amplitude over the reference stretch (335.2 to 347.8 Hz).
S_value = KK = 2.7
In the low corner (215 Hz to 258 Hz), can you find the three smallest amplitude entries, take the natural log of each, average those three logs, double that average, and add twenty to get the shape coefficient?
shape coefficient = 30.14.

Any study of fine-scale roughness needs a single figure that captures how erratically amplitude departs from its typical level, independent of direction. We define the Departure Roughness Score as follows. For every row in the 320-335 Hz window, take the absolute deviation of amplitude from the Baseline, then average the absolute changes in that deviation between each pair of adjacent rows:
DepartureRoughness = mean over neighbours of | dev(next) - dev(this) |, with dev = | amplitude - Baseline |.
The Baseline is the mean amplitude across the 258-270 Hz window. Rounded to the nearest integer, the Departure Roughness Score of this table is 12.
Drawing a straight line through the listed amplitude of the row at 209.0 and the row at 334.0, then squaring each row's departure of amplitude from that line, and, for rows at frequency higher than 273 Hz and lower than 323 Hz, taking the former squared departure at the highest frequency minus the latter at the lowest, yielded -110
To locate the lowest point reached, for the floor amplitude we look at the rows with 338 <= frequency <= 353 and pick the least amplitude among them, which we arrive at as 136.6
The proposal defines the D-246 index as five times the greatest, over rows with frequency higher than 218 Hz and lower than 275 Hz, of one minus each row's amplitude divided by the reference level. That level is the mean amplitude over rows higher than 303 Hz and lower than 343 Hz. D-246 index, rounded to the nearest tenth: 0.0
